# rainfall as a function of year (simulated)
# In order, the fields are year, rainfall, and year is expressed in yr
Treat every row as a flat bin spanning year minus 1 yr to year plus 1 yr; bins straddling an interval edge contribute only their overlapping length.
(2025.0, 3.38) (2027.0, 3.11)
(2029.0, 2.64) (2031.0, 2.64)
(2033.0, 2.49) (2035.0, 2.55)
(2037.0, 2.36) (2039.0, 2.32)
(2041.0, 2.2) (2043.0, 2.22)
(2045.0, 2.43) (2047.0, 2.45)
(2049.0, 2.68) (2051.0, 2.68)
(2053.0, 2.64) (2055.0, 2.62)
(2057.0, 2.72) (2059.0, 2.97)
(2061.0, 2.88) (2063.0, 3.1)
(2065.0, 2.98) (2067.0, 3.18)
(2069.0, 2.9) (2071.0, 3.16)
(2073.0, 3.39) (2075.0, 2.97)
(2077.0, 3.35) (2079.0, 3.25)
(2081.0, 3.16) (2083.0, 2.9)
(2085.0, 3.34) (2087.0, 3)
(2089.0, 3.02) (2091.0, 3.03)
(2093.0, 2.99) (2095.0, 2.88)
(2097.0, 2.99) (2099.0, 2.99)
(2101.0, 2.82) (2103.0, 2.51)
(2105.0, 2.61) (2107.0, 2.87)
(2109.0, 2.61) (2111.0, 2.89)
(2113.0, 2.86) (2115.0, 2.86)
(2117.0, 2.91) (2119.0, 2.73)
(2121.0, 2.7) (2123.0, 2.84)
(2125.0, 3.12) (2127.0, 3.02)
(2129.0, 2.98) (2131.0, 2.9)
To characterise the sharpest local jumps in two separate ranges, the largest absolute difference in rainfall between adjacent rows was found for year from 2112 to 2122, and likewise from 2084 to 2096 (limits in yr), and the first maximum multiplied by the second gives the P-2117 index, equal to 0.06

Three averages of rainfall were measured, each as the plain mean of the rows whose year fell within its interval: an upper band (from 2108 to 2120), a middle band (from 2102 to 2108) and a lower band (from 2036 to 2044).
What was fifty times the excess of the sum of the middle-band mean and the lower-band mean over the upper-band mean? 106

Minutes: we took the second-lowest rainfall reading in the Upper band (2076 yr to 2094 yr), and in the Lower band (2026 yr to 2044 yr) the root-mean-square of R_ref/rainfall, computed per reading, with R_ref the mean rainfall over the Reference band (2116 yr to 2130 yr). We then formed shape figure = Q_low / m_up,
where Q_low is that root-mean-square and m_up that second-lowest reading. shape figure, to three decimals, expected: 0.393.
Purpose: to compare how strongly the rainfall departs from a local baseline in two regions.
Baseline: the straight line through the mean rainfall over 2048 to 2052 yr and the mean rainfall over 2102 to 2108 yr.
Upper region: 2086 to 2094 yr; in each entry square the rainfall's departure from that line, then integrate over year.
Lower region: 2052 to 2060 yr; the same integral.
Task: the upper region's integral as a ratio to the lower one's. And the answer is 5.1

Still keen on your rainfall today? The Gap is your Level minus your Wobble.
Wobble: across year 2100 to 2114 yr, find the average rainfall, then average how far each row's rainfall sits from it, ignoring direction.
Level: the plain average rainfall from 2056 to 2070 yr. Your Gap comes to 2.8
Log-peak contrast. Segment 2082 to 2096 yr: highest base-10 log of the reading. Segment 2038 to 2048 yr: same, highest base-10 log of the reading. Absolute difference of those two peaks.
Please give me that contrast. 0.13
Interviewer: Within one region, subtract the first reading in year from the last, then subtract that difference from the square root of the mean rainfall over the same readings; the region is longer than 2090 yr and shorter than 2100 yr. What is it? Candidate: 1.77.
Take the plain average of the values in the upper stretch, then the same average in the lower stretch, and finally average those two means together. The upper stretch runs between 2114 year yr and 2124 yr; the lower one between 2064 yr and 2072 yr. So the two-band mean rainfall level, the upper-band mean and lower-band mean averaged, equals 2.93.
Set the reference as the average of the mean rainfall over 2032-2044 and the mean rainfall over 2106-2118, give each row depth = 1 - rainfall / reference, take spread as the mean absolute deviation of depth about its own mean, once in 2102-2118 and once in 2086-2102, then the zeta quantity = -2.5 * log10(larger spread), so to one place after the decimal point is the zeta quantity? 3.2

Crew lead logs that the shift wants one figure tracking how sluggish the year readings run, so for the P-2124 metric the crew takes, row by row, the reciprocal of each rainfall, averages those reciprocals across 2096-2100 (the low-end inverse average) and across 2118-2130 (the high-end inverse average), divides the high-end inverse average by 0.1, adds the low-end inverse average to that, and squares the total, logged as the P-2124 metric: 14.4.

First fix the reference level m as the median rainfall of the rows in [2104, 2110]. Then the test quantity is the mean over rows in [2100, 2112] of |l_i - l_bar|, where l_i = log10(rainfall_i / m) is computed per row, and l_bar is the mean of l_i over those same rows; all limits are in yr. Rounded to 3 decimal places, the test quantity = 0.023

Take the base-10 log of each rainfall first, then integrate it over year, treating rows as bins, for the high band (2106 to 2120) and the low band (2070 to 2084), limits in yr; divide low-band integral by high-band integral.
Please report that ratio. 1.11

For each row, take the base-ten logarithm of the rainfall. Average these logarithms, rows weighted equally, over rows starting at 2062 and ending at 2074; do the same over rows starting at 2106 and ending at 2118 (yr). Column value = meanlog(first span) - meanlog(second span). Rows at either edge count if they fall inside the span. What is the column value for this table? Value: 0.041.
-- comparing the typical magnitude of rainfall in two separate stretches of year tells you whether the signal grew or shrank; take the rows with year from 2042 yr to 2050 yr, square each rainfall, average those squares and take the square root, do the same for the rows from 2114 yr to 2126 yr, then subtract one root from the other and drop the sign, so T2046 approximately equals 0.41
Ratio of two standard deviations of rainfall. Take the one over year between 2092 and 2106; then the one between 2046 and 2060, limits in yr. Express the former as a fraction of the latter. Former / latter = 1.3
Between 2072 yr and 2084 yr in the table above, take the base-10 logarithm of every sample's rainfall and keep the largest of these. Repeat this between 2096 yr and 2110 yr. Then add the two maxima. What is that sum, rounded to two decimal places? 1.01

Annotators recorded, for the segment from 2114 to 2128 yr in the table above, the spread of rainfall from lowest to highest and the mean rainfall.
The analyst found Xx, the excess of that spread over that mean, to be -2.5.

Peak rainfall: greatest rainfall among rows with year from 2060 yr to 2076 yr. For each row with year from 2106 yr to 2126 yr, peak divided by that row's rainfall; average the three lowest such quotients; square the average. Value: 1.30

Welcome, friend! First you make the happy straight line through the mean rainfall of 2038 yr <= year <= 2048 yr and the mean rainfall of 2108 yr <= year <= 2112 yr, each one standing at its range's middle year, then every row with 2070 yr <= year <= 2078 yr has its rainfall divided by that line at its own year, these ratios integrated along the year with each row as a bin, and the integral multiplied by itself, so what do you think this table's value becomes 104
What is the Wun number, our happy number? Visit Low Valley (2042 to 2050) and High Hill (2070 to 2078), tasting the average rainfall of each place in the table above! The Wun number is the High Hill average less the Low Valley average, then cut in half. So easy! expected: 0.39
